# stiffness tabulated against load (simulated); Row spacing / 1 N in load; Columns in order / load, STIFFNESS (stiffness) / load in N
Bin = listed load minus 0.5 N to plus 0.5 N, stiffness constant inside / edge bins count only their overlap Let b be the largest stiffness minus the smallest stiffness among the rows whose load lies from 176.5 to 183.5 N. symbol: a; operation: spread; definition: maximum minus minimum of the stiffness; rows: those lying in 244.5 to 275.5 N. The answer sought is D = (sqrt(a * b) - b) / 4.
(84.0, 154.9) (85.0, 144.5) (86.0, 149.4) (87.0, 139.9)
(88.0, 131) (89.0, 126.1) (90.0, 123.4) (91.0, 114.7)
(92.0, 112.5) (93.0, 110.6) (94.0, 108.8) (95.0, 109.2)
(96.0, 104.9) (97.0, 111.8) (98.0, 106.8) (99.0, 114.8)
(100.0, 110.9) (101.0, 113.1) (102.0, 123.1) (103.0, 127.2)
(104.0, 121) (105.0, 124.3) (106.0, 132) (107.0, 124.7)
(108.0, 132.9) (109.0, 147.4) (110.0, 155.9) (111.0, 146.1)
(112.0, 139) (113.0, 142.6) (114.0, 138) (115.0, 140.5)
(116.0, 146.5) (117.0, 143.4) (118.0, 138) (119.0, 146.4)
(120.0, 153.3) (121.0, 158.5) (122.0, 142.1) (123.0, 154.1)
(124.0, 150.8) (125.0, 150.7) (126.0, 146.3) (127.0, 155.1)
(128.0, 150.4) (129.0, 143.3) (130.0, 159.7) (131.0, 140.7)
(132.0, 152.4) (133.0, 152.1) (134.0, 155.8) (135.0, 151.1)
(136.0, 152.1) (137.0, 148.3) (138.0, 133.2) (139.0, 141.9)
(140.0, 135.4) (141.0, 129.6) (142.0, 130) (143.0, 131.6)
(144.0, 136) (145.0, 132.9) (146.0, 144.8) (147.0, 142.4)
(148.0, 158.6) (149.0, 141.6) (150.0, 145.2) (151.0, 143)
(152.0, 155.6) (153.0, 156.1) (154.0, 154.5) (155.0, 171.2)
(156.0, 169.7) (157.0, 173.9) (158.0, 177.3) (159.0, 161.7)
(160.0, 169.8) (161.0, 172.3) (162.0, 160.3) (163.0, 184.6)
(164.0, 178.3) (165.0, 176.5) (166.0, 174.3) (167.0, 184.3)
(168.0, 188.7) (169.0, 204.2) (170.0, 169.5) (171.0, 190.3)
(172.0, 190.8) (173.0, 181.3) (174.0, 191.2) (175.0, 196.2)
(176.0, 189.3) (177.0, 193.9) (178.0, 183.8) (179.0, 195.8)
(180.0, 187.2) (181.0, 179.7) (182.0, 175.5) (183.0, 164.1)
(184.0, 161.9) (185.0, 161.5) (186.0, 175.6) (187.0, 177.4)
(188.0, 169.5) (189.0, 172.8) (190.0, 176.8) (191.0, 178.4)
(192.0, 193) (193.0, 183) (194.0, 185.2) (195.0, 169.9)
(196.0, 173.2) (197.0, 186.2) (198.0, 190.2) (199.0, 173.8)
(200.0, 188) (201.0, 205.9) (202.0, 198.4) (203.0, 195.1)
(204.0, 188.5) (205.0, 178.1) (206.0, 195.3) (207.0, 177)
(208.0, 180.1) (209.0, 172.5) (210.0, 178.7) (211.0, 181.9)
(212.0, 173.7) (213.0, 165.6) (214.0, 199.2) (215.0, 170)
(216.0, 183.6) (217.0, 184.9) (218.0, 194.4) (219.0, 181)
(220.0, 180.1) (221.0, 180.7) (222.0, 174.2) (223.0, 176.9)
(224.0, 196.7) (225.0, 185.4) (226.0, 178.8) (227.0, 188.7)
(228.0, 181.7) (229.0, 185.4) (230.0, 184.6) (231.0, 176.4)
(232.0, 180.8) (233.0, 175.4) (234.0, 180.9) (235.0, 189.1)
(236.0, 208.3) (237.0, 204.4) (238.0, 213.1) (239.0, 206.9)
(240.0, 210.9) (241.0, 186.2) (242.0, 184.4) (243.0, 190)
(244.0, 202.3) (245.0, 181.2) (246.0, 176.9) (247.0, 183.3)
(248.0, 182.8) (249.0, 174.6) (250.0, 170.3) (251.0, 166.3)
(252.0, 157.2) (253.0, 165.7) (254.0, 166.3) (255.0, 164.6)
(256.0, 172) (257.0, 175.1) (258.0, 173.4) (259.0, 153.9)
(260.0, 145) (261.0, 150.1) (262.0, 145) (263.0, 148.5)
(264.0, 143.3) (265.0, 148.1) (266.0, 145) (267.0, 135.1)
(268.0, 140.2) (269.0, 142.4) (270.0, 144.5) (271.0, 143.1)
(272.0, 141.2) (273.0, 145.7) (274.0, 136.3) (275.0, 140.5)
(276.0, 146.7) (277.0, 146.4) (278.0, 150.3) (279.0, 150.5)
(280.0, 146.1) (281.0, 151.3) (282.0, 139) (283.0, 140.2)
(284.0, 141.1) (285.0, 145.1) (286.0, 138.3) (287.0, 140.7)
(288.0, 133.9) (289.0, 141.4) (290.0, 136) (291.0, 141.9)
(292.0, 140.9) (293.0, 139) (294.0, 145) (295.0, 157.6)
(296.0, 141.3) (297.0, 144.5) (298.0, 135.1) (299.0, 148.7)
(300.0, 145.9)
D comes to 1.8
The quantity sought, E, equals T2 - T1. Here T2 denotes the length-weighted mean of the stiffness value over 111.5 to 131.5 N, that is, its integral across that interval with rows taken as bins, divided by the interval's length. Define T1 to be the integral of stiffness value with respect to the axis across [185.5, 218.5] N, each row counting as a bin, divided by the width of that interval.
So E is -35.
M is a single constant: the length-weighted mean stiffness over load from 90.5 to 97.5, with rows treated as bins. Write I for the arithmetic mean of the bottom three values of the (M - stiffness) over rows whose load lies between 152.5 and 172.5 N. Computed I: -85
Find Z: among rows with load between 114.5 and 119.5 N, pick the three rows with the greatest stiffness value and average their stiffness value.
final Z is 145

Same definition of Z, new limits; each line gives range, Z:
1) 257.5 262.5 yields 159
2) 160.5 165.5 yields 180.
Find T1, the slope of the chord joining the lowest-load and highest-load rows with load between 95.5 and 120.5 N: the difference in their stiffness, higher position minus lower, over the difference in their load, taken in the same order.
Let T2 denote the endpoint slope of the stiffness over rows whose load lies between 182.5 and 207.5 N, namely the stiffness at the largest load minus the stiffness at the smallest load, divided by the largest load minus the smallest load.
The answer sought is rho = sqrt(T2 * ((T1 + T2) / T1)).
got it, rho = 0.8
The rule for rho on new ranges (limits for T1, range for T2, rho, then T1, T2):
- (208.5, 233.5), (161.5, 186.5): 2.0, 0.1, 0.6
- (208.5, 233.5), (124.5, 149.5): 0.9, 0.1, -0.4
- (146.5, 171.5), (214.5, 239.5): 1.6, 2.0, 1.5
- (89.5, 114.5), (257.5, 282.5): 1.4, 0.6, -1.4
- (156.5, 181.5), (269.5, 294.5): 0.2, 0.2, 0.0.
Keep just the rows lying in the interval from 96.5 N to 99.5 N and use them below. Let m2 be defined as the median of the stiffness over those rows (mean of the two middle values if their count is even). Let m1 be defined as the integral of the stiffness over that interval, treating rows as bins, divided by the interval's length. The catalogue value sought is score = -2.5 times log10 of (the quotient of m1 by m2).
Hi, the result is 0.006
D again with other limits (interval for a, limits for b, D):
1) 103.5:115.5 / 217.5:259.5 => -3.4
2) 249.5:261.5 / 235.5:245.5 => -0.2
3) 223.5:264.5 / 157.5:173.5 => 2.9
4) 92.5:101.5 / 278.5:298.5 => -2.1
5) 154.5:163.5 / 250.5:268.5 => -2.2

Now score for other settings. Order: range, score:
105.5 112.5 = -0.006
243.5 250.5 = -0.003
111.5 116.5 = -0.006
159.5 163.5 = -0.004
